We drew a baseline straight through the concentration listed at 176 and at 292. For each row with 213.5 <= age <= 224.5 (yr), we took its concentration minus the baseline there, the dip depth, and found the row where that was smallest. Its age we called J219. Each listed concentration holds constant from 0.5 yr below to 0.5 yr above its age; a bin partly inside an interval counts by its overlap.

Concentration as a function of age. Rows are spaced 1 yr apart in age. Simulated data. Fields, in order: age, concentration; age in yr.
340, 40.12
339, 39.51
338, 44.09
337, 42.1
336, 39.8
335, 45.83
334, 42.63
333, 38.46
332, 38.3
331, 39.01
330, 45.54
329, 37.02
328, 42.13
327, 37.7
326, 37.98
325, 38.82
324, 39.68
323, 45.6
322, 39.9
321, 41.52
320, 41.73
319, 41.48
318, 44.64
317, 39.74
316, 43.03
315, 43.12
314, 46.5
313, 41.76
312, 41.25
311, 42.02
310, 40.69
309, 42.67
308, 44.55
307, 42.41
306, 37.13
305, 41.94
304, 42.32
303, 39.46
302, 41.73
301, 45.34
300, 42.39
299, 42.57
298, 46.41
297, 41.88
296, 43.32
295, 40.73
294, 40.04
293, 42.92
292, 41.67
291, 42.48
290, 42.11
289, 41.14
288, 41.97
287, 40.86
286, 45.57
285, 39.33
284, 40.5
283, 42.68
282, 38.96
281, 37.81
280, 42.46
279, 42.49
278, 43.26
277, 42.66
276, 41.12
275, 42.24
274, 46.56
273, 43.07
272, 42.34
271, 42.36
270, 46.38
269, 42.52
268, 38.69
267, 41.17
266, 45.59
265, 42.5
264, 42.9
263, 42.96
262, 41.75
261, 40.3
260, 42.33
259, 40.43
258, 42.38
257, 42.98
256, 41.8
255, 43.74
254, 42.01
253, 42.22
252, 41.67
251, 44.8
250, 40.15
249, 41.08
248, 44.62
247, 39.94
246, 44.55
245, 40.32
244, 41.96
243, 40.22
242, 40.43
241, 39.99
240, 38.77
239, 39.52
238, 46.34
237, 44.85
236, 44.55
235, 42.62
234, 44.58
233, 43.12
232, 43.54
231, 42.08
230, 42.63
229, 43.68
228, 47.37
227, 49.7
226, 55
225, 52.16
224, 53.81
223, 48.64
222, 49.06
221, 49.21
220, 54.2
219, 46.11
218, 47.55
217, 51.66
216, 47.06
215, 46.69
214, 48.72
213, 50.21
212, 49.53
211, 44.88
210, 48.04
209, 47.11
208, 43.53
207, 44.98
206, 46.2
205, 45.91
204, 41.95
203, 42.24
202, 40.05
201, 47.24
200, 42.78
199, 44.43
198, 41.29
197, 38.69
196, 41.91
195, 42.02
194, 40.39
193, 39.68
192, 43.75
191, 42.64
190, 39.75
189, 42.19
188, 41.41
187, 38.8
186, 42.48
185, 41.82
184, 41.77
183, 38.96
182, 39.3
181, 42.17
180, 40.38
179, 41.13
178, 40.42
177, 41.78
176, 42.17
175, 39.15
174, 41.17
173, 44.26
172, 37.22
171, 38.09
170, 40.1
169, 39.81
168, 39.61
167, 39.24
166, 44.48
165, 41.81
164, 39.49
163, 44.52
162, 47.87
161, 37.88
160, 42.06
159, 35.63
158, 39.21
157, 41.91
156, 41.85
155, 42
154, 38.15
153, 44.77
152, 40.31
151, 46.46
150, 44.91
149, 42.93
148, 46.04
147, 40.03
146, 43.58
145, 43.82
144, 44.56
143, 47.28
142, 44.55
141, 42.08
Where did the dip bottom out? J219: 219 yr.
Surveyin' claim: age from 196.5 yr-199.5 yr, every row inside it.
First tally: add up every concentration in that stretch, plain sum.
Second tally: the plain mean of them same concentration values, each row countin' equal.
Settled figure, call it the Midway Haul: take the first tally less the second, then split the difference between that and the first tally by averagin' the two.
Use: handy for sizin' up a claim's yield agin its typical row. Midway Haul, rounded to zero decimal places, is 104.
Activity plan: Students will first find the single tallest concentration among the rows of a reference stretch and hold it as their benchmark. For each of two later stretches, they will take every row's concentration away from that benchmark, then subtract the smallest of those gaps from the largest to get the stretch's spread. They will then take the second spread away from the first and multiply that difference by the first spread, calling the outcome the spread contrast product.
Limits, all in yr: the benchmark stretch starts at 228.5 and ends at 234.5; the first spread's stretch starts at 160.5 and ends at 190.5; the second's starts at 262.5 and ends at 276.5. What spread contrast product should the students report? 30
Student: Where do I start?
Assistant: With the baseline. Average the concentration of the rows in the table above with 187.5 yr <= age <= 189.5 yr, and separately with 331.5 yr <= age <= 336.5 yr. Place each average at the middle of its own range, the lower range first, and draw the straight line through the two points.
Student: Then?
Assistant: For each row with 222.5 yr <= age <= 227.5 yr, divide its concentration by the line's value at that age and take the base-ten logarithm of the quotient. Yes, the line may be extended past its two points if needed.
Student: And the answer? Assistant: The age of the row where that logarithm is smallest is 223 yr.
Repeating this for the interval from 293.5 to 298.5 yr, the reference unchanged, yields 294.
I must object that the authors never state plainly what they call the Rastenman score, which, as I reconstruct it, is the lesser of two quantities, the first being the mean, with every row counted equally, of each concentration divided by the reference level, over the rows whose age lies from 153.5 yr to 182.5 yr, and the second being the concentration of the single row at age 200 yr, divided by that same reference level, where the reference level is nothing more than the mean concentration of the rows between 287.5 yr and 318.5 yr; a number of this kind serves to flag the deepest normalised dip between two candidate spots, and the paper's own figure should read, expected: 0.97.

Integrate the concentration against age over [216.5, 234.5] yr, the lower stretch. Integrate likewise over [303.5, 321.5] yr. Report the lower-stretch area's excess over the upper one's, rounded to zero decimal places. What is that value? 106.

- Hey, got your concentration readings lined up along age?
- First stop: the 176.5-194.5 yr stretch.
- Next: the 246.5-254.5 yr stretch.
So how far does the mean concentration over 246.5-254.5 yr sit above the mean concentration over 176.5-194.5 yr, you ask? 1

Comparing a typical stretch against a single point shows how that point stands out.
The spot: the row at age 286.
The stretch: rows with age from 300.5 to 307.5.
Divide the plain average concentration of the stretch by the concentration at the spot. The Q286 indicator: 0.91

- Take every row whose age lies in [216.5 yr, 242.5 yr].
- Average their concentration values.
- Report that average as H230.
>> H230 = 46.2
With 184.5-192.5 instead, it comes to 41.6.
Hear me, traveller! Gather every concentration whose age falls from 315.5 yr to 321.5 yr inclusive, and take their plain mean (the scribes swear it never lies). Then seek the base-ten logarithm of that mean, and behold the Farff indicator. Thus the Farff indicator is 1.62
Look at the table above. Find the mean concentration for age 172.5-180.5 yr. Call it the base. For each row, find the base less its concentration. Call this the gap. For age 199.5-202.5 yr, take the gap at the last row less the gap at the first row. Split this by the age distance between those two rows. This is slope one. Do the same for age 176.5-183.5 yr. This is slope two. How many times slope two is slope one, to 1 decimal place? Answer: 2.9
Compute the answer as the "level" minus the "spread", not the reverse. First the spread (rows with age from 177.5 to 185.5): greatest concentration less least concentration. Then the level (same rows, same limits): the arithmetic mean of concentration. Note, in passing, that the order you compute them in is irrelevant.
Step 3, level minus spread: 37.5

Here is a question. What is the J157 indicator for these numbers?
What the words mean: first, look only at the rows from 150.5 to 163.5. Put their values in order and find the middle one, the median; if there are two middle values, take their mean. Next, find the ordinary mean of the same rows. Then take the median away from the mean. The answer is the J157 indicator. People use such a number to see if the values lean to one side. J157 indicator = -0.17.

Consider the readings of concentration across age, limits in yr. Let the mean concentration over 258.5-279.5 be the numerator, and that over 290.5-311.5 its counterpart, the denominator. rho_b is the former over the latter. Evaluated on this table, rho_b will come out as 1.010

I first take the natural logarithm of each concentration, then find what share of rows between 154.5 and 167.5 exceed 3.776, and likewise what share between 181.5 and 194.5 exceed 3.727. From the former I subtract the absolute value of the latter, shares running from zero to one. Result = -0.2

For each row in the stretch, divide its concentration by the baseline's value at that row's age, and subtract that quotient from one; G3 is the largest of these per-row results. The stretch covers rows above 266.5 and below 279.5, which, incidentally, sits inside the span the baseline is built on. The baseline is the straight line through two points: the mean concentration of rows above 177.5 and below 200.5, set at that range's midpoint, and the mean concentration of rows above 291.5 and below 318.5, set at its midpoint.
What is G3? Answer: 0.078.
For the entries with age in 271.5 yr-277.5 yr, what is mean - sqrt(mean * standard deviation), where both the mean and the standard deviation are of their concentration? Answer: 34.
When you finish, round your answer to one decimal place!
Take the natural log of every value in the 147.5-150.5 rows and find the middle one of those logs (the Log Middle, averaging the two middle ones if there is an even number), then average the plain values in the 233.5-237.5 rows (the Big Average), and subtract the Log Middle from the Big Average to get 40.3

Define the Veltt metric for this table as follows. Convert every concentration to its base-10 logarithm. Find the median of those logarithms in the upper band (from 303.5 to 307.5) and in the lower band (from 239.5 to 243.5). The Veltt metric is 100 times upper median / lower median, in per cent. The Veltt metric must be 101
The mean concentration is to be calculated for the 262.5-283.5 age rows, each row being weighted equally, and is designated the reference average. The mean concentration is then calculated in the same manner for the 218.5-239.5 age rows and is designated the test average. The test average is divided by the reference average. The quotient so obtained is 1.10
